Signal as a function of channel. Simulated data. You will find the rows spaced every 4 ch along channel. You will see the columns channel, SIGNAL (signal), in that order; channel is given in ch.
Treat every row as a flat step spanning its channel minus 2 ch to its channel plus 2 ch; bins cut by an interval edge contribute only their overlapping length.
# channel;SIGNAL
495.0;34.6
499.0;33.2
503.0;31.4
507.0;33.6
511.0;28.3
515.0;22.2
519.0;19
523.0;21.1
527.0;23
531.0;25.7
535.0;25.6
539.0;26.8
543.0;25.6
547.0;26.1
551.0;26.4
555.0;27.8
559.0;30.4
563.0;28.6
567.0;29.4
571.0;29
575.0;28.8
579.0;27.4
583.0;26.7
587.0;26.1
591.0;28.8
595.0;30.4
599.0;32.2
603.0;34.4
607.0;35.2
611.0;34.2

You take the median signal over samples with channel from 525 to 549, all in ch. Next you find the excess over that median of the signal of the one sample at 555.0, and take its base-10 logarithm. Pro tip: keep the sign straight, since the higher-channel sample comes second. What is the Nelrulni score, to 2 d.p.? 0.33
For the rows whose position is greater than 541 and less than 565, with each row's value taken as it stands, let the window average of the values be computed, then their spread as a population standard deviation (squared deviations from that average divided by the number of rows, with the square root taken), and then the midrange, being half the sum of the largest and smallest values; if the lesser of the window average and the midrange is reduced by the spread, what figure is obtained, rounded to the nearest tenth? 25.8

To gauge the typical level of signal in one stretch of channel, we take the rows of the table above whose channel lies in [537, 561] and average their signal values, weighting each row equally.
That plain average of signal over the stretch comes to 27.2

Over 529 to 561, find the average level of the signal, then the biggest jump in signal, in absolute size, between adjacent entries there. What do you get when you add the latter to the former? 29.4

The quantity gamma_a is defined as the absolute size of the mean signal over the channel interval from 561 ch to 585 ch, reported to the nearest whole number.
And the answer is 28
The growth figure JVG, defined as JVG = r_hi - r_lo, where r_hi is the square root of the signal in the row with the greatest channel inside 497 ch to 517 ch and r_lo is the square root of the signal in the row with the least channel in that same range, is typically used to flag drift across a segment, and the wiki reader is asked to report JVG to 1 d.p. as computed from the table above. -1.1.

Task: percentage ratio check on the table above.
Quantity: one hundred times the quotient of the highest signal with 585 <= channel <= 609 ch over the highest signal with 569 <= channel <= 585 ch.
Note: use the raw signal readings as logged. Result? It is 121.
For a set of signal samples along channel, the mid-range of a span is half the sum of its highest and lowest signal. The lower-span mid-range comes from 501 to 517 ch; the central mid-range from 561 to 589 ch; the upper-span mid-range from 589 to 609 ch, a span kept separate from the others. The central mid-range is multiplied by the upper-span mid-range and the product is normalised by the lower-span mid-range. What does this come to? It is 31.8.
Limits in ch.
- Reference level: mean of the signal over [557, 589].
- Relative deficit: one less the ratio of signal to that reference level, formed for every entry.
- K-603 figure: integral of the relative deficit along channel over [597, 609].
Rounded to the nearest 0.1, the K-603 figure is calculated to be -2.4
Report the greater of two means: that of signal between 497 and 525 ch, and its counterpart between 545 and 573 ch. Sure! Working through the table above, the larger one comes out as 28.2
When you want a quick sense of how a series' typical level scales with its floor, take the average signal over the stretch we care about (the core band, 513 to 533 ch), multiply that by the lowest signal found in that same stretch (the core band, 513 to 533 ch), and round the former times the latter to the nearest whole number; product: 422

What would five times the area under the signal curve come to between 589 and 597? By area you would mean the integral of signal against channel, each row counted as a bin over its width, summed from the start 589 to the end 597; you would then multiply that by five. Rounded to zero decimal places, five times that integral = 1184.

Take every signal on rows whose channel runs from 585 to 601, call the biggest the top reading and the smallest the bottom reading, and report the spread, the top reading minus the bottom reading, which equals 6.1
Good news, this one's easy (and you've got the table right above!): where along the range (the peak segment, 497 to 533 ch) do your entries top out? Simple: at 507.0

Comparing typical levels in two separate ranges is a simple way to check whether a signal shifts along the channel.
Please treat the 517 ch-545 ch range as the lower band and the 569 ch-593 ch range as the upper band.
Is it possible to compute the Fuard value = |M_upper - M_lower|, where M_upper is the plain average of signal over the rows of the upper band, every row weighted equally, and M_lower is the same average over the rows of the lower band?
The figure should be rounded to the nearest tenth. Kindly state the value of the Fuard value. 4.0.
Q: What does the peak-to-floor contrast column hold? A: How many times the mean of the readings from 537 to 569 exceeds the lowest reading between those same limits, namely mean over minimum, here 1.08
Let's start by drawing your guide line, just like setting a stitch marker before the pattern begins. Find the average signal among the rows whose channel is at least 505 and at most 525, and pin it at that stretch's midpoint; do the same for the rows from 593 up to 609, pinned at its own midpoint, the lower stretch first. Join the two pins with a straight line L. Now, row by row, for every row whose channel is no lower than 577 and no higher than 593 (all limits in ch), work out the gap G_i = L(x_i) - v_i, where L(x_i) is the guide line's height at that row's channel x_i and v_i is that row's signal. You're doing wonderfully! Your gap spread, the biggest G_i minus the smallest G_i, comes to 2.3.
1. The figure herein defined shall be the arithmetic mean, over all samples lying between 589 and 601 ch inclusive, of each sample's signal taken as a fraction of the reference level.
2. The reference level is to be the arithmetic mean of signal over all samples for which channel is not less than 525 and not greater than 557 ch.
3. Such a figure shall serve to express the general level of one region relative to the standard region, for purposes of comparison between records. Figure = 1.18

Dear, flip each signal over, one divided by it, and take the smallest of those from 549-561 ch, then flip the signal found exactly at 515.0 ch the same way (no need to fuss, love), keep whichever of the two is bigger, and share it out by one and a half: 0.030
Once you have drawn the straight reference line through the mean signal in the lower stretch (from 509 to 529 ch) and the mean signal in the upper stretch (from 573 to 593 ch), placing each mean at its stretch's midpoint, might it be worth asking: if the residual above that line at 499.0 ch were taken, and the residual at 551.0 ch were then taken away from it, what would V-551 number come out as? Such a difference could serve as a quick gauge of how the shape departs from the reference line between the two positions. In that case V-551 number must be 10.7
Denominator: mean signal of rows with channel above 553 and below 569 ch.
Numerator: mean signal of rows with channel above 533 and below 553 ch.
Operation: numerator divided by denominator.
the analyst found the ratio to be 0.90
